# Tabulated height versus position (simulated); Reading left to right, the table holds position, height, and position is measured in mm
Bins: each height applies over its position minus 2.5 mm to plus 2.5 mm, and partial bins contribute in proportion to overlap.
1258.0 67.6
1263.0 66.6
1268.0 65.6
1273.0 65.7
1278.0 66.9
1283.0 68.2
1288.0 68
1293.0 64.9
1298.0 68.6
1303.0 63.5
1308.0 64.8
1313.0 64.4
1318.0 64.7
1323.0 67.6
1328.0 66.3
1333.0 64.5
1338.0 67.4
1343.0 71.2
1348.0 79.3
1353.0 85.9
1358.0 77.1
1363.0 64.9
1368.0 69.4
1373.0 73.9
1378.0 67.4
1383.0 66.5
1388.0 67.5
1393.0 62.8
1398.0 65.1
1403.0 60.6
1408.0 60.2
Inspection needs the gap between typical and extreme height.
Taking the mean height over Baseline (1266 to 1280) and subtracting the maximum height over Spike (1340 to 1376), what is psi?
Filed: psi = -20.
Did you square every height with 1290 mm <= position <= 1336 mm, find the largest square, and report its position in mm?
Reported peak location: 1298.0 mm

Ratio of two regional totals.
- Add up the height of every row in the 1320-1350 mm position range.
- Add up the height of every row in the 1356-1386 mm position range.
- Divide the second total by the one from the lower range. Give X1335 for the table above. 1.01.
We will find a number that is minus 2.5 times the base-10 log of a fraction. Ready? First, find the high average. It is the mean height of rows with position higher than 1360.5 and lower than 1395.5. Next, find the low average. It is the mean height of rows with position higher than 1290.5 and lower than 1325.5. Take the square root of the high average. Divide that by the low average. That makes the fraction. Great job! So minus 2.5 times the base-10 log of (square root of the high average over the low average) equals 2.25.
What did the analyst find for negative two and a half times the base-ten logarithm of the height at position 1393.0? -4.49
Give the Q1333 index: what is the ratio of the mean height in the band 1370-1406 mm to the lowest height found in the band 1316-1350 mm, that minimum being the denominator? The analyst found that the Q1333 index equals 1.03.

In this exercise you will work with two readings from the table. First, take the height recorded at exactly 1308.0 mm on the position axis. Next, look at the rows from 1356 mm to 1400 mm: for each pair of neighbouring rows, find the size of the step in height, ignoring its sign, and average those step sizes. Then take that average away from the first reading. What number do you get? 60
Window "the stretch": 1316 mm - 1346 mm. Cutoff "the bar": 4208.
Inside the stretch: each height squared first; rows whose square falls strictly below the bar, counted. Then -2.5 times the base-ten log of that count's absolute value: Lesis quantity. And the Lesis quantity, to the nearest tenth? -0.8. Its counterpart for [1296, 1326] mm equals -1.5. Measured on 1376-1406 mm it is -0.8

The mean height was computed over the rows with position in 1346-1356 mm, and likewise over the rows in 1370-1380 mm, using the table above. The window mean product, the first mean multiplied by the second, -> 5836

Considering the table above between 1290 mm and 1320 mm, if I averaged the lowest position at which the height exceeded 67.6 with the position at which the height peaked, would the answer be 1298.0 mm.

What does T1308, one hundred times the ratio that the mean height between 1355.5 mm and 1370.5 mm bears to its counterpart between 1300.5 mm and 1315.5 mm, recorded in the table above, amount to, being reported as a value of 110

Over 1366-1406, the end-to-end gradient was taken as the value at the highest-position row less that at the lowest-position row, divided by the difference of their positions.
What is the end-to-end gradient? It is -0.3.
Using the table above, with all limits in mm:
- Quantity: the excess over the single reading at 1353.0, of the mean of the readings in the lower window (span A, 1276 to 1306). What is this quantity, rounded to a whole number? -19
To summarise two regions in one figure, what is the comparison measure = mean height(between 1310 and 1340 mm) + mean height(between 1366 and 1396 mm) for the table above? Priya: 134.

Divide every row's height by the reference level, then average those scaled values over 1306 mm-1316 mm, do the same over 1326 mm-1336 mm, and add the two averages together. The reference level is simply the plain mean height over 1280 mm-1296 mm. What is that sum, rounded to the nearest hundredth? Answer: 1.94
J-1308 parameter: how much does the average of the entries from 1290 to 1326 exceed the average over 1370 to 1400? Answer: -1.7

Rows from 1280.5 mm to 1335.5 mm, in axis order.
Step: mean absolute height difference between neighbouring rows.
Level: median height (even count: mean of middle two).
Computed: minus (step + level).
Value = -67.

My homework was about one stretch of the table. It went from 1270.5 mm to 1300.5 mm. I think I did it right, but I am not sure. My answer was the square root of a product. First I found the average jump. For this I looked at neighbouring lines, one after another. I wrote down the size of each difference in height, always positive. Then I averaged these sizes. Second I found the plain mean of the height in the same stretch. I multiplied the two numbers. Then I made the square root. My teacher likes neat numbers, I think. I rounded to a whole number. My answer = 11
